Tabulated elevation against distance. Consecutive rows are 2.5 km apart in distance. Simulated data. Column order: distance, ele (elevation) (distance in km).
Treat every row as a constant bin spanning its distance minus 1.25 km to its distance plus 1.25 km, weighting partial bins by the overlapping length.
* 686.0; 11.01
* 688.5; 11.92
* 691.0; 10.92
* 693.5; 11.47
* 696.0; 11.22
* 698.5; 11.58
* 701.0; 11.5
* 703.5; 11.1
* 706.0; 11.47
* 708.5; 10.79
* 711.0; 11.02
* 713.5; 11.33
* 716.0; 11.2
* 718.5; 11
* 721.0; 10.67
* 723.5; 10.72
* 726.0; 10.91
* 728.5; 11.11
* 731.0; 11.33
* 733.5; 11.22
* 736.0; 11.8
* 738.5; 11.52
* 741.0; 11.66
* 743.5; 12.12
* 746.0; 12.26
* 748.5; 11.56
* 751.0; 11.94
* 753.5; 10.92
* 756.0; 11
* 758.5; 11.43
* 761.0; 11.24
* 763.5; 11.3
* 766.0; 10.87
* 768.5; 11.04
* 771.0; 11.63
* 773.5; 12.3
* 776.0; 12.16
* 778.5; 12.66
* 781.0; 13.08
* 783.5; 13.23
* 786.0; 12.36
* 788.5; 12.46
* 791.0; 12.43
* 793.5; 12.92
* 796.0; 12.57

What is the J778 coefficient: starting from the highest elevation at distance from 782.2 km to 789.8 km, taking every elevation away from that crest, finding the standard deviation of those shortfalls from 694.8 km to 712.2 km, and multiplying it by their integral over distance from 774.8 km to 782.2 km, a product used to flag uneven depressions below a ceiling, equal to 1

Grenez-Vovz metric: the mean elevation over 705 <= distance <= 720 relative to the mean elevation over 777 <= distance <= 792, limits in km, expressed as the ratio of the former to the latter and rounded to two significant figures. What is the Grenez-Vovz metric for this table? 0.88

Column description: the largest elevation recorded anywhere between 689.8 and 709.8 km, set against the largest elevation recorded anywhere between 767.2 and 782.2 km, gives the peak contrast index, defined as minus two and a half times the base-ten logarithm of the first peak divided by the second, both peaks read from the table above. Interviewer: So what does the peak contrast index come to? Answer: 0.13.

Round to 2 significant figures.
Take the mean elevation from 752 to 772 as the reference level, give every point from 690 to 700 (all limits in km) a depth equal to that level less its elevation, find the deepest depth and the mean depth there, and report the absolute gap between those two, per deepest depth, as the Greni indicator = 1.5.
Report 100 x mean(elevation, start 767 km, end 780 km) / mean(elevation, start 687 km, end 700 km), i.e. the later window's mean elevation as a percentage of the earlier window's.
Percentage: 105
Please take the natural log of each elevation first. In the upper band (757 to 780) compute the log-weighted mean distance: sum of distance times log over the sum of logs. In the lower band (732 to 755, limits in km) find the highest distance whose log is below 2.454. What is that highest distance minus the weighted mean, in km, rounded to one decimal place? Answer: -15.1 km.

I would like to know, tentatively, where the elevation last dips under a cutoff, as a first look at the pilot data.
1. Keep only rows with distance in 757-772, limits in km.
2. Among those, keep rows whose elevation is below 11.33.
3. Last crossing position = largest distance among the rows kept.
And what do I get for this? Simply 768.5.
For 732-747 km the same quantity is 733.5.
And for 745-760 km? 756.0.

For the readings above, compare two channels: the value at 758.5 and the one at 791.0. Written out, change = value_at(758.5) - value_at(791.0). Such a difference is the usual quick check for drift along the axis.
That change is -1.00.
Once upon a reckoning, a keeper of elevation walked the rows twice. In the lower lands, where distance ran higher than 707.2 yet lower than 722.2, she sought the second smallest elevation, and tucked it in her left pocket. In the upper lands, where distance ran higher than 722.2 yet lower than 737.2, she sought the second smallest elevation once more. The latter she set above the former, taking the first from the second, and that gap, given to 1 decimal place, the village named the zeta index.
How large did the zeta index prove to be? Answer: 0.1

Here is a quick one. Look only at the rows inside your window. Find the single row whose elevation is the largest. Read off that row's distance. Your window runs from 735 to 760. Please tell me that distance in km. 746.0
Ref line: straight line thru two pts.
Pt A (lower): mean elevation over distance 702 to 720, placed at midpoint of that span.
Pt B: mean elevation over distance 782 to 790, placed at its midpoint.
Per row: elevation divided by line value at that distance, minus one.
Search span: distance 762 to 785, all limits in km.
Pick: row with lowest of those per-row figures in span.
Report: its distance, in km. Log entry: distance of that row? 766.0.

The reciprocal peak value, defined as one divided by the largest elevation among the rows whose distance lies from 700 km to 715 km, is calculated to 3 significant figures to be 0.0870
